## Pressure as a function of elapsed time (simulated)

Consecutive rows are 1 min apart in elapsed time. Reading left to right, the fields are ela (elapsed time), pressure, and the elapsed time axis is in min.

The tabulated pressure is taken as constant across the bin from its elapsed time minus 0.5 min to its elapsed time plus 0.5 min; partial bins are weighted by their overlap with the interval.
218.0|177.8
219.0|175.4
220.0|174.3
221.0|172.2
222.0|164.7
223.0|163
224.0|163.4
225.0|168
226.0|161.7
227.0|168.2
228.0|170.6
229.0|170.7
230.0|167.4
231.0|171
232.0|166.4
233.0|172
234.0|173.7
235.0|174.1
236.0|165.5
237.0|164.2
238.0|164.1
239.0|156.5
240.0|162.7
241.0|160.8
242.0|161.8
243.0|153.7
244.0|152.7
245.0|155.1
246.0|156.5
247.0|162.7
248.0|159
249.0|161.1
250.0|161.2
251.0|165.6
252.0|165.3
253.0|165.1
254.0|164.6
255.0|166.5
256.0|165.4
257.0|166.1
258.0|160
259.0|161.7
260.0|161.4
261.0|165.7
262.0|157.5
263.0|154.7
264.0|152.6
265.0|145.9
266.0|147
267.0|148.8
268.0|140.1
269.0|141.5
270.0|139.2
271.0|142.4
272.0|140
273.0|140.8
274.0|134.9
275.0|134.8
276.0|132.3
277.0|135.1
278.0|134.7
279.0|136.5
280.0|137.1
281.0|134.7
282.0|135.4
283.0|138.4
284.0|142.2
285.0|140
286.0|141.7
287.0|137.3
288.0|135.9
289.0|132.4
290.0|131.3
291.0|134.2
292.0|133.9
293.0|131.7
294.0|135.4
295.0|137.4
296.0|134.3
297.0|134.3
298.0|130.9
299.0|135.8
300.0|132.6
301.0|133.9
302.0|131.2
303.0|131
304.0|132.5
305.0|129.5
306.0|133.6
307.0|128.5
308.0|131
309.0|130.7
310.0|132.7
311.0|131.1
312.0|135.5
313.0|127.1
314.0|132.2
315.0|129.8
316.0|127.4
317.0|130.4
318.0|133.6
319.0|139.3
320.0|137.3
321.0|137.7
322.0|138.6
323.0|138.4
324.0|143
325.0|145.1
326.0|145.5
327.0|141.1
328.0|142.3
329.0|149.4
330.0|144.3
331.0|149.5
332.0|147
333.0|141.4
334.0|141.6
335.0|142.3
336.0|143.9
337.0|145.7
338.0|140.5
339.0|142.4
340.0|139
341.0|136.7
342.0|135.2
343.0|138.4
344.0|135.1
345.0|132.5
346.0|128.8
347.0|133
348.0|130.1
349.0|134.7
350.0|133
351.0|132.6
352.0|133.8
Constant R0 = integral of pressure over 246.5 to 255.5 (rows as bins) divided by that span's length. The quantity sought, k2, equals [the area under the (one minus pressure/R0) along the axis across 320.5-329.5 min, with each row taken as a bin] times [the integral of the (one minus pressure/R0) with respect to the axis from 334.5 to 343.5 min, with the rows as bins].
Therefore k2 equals 1.5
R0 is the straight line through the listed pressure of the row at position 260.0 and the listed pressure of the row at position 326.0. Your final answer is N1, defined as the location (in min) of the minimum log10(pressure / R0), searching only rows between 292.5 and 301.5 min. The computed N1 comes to 293.0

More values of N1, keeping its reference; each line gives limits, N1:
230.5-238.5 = 237.0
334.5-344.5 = 342.0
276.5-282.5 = 278.0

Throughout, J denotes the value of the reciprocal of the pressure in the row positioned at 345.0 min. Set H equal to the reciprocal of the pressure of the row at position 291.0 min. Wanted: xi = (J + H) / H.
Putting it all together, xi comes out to 2.01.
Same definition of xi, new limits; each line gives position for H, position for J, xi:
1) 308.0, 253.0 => 1.79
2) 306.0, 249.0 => 1.83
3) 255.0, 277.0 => 2.23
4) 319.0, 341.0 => 2.02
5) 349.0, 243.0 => 1.88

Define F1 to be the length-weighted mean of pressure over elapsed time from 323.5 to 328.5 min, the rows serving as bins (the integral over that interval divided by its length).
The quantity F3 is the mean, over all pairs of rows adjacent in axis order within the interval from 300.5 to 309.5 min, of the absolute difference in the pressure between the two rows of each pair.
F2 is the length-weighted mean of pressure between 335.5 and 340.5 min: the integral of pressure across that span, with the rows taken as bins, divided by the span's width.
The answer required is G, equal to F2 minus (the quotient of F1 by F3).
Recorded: 83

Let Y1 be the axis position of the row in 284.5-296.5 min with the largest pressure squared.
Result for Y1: 286.0 min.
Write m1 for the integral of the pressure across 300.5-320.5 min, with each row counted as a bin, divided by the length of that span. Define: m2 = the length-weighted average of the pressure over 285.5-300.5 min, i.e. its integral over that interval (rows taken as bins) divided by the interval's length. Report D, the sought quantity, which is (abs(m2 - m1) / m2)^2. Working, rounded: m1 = 132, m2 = 135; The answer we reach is 0.0004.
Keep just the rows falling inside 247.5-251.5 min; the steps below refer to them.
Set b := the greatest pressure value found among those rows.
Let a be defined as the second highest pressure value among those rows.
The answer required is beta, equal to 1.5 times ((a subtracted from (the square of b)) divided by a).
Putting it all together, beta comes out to 254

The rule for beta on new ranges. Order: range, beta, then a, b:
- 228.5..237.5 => 260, 173.7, 174.1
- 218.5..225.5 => 263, 174.3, 175.4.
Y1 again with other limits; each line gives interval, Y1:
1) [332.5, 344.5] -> 337.0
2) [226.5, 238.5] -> 235.0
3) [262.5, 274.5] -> 263.0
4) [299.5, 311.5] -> 301.0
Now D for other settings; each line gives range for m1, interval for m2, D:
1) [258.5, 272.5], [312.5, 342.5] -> 0.0054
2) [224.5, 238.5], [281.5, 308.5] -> 0.0644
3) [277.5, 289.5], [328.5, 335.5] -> 0.0030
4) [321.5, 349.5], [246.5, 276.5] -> 0.0075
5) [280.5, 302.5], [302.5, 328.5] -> 0.0000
